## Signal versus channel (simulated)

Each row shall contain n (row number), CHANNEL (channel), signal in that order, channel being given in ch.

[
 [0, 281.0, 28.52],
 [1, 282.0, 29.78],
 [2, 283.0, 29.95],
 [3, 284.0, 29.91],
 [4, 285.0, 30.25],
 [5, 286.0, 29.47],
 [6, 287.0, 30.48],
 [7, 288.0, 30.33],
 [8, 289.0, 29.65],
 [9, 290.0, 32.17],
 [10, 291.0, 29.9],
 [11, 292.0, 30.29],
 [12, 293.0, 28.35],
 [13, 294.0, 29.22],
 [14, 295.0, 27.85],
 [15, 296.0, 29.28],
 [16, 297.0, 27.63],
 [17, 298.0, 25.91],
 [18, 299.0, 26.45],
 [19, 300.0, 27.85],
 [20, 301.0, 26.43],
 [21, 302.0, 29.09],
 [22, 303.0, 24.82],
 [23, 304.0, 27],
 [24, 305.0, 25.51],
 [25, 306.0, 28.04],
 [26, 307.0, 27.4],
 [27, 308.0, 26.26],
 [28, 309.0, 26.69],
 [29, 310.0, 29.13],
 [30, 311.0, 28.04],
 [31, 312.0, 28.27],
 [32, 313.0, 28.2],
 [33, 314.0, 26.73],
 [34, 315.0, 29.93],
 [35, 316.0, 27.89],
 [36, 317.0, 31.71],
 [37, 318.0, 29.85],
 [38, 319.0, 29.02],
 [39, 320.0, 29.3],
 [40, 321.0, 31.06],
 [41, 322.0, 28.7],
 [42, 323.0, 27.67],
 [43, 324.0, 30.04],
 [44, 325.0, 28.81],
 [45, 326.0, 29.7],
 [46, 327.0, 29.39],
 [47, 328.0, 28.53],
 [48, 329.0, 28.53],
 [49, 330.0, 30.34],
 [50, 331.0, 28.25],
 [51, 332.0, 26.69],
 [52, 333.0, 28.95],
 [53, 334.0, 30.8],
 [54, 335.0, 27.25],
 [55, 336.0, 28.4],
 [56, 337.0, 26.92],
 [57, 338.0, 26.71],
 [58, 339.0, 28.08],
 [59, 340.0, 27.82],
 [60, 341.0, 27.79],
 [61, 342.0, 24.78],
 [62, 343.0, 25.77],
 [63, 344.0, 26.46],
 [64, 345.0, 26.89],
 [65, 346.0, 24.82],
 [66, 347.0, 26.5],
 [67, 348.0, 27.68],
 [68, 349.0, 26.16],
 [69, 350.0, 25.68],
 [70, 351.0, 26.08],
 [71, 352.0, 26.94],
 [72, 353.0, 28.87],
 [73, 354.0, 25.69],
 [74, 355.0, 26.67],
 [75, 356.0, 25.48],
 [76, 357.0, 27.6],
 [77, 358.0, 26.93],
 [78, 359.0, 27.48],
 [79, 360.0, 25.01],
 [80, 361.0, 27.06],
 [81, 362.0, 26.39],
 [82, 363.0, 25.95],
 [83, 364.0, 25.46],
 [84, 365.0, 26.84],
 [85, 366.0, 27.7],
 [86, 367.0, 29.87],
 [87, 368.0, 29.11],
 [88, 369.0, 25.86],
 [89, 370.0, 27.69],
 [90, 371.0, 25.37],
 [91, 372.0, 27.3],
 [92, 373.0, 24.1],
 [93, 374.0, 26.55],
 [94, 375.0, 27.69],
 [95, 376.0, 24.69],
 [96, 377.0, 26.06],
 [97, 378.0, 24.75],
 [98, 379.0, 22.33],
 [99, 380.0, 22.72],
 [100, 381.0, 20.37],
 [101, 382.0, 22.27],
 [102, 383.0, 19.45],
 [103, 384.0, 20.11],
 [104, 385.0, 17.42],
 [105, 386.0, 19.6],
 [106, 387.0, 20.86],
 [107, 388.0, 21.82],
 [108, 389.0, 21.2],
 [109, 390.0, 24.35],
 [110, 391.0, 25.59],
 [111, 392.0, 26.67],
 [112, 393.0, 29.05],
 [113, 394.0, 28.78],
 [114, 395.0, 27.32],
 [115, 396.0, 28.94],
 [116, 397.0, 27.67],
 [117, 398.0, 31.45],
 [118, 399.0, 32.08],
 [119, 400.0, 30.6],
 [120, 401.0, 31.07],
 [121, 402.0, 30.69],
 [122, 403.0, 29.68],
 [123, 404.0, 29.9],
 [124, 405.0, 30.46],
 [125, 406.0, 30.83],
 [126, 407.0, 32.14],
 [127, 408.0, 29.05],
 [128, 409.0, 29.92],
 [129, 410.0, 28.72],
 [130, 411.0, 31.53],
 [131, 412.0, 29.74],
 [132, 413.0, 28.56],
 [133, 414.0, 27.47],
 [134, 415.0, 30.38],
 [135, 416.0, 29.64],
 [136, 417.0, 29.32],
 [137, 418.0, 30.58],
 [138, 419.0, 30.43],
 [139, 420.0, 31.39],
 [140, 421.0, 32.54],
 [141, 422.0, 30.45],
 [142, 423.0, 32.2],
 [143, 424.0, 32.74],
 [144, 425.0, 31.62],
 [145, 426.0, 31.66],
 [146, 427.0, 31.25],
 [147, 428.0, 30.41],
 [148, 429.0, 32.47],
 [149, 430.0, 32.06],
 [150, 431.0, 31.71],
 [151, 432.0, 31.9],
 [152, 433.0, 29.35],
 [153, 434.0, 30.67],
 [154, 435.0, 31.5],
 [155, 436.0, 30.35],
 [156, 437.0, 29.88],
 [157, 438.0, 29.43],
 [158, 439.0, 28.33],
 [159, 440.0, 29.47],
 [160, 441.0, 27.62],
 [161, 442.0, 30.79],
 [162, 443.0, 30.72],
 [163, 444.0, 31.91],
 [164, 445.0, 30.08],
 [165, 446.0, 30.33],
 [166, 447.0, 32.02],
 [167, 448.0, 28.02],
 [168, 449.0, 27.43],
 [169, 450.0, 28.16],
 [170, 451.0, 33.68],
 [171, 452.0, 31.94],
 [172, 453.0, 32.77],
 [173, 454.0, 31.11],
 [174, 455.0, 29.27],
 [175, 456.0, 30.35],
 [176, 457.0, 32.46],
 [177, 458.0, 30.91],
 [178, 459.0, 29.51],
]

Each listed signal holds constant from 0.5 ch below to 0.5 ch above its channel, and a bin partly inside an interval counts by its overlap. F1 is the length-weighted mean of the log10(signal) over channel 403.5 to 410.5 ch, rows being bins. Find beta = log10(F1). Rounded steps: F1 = 1.48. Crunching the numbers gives 0.170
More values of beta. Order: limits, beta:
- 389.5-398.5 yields 0.159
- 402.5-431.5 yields 0.172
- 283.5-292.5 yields 0.171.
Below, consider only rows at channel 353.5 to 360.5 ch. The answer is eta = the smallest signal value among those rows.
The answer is 25.01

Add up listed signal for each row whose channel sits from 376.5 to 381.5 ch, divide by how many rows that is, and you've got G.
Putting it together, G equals 23.2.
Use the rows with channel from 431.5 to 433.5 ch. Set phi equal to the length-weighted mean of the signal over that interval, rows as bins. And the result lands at 30.6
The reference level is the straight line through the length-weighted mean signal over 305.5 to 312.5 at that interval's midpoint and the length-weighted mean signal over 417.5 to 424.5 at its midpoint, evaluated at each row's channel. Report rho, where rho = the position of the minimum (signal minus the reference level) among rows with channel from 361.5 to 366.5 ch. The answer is 364.0 ch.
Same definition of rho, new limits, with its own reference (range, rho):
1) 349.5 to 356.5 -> 356.0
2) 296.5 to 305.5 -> 303.0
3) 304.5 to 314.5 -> 305.0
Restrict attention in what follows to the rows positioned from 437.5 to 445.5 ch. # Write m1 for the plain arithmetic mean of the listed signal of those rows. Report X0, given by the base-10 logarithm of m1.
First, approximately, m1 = 29.8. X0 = 1.474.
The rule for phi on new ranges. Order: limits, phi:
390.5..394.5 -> 27.5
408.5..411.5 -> 30.1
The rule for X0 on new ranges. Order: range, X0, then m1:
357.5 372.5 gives 1.430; 26.9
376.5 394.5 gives 1.361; 23.0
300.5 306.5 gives 1.428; 26.8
